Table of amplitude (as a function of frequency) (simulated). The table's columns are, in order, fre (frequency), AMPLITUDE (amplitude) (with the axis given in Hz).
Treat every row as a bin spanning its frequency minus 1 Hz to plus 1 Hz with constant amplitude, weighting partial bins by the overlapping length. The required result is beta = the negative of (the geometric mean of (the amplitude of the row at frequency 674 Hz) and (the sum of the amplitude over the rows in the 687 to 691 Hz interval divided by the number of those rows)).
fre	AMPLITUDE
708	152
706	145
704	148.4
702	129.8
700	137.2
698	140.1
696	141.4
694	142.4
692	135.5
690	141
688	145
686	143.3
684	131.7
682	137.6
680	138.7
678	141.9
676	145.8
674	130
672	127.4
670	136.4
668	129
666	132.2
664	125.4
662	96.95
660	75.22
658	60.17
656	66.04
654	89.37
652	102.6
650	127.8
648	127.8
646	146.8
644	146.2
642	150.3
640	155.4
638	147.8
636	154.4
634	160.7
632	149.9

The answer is -136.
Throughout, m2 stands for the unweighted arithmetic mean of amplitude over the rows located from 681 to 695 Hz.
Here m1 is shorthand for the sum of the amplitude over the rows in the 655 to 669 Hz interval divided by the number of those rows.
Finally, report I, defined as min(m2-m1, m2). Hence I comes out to 42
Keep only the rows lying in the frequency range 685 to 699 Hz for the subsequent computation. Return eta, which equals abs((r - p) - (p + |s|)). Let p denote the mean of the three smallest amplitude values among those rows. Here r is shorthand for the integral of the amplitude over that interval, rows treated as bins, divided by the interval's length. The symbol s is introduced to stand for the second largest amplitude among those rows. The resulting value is 280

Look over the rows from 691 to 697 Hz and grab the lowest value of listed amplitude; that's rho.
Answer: 135.5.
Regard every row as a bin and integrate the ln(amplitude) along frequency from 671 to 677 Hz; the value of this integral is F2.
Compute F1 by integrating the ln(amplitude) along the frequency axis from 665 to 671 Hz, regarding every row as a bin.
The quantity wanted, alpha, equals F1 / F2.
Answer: 0.997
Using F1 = 29.3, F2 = 29.4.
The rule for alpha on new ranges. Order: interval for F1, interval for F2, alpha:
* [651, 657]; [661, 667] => 0.932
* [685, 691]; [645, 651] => 1.014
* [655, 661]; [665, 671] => 0.860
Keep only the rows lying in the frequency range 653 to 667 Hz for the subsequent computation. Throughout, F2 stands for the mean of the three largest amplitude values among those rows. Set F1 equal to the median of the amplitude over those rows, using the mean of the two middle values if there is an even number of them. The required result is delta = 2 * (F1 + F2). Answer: 415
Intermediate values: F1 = 89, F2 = 118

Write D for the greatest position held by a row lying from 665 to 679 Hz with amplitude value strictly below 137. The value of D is 674 Hz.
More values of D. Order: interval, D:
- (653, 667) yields 666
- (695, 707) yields 702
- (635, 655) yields 654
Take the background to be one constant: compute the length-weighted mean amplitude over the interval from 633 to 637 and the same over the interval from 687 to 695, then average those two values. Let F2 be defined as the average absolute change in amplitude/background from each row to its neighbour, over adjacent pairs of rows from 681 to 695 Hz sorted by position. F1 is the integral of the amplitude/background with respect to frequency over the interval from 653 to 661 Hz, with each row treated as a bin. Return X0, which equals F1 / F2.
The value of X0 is 98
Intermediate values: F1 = 3.9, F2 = 0.04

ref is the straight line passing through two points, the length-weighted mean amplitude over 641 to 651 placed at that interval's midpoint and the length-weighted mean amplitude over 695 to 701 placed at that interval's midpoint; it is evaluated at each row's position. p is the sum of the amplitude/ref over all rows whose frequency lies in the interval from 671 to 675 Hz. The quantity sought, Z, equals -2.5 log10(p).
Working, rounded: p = 1.84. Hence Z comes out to -0.66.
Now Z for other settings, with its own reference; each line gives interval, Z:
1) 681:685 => -0.71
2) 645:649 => -0.73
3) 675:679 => -0.78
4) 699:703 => -0.70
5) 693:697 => -0.77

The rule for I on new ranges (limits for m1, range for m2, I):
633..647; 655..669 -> -54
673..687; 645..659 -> -35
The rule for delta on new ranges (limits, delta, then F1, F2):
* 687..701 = 568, 141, 143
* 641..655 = 551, 128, 148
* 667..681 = 557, 136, 142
